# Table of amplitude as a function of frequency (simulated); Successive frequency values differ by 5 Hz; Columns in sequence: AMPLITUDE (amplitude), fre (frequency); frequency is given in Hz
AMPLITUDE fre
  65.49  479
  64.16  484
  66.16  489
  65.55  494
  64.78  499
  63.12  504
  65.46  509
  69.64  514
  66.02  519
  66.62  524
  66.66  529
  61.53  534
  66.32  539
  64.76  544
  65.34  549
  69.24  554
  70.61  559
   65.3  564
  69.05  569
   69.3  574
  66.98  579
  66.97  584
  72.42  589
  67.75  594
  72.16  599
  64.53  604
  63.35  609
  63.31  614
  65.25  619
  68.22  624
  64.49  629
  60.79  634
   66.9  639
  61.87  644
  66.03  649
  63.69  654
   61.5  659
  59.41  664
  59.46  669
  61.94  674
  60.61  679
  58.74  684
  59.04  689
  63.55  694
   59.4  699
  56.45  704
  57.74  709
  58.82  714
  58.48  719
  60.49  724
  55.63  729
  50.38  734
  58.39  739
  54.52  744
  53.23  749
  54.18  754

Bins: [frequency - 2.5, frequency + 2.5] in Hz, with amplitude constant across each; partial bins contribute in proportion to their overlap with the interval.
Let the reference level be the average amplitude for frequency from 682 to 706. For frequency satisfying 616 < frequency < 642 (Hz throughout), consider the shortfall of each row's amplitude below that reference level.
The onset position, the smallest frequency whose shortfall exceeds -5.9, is 619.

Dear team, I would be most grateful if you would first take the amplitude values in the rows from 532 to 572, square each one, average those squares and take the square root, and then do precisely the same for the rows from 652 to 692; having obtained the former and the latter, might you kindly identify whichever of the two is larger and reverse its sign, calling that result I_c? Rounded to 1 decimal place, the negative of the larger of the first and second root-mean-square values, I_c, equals -66.6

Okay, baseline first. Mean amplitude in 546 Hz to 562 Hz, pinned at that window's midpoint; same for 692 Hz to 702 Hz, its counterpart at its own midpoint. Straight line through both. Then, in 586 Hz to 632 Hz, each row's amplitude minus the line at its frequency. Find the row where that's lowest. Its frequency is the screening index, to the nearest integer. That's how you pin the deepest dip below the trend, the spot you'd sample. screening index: 609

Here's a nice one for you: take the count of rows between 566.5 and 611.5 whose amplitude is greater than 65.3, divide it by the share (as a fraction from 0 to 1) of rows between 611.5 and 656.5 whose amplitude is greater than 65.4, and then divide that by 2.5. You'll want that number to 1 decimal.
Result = 8.4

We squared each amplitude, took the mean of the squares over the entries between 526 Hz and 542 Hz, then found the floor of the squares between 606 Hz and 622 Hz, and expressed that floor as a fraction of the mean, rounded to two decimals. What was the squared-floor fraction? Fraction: 0.95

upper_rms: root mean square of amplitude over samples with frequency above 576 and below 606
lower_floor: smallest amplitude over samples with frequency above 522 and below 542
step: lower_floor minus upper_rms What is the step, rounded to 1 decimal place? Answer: -7.0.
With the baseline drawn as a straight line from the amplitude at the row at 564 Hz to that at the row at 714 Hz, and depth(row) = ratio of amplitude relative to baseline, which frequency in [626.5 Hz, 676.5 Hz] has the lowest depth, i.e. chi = 664 Hz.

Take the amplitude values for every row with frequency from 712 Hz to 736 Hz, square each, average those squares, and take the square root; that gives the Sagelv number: 56.9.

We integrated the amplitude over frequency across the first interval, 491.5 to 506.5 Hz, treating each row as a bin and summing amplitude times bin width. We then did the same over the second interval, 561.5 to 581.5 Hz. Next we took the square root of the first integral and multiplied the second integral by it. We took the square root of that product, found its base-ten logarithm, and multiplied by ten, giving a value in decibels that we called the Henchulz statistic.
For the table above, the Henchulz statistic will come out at 23.1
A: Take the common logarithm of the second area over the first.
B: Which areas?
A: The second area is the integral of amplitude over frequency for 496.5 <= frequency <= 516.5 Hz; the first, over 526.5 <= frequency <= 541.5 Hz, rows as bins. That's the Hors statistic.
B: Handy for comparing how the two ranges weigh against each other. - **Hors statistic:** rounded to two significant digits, 0.13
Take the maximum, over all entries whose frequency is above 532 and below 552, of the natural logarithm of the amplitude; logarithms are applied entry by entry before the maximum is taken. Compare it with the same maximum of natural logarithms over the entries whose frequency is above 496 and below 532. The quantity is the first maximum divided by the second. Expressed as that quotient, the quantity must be 0.99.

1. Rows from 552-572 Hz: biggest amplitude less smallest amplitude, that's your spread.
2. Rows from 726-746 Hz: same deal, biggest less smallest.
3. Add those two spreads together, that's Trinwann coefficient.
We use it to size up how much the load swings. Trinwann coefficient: 13.3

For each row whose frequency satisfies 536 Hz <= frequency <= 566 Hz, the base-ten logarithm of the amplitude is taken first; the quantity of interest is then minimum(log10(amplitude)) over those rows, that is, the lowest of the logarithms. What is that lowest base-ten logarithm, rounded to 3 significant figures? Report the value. 1.81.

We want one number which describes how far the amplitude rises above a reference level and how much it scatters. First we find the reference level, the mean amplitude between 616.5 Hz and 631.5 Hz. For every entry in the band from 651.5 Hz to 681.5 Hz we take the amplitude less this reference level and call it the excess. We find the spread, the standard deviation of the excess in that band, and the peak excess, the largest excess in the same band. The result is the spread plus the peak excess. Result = -1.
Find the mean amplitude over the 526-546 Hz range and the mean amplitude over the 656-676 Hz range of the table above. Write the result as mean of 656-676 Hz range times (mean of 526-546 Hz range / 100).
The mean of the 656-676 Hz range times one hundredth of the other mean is 39.3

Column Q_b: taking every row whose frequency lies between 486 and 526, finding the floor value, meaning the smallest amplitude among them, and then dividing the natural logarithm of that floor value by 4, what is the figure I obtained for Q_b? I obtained 1.04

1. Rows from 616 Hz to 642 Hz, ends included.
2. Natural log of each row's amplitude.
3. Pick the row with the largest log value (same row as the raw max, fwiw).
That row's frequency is 624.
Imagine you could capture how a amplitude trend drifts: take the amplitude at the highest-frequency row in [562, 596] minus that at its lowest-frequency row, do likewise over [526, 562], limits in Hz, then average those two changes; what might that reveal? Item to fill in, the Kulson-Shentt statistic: 3.2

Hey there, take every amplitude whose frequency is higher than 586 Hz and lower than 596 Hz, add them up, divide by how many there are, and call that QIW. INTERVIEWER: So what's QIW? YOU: 70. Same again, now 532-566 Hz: 66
